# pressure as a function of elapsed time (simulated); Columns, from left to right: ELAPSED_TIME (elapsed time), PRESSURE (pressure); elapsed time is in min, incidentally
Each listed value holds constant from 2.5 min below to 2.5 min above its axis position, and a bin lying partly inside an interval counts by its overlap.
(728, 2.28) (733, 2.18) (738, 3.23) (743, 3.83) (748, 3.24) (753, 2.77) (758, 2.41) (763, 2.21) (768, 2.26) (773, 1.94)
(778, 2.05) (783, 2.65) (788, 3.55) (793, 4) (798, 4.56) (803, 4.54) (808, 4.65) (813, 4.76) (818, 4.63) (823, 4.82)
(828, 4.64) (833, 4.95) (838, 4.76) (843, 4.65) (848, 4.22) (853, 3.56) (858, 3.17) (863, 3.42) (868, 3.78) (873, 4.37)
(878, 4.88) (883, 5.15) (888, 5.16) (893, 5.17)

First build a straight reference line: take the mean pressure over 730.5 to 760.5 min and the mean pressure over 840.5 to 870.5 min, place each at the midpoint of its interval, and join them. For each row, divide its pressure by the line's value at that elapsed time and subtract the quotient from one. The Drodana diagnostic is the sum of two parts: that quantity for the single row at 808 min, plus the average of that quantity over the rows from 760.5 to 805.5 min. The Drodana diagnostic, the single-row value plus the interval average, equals -0.30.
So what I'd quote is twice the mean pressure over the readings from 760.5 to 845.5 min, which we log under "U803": 7.7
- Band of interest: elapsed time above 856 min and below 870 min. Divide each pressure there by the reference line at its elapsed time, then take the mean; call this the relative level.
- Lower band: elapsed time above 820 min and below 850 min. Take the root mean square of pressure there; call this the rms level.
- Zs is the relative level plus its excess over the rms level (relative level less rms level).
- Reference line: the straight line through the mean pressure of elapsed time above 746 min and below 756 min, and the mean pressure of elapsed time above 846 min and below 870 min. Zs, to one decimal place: -2.8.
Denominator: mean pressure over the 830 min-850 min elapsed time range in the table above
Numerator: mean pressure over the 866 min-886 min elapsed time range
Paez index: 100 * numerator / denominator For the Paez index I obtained 98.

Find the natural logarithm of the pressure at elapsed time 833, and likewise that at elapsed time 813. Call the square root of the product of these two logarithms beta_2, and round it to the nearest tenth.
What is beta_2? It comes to 1.6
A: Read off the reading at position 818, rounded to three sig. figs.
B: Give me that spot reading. 4.63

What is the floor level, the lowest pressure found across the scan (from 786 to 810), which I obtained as 3.55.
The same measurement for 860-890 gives 3.42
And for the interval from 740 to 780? 1.94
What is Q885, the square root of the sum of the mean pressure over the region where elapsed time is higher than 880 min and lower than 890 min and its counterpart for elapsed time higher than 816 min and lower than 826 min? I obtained 3.14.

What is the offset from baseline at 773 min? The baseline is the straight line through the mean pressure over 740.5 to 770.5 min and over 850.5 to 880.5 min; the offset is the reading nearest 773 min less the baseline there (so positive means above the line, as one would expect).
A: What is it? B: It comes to -1.02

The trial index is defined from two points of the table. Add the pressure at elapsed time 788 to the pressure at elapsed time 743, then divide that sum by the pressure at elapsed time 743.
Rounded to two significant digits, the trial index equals 1.9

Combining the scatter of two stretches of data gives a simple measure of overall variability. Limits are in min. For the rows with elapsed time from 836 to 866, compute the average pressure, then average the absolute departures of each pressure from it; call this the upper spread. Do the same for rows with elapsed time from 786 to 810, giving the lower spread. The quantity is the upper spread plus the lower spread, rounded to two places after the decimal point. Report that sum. 0.97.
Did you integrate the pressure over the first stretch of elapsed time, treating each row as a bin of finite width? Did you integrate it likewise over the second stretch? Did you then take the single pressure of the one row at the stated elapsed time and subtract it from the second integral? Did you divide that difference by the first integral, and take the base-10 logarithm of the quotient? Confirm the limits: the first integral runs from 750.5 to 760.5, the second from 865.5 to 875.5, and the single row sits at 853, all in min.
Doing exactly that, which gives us 0.16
